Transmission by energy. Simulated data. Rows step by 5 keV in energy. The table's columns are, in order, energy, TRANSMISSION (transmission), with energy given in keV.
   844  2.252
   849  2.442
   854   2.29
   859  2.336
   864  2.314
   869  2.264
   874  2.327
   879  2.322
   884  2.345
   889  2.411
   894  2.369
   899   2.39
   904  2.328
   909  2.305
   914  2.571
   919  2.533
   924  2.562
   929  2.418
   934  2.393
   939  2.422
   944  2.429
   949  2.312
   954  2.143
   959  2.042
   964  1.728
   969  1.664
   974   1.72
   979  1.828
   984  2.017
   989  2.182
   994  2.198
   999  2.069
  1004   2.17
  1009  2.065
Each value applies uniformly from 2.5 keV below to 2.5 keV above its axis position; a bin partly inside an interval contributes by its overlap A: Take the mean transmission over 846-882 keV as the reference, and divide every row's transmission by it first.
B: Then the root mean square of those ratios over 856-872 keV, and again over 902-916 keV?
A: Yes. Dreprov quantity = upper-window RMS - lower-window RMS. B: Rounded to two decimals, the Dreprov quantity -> 0.04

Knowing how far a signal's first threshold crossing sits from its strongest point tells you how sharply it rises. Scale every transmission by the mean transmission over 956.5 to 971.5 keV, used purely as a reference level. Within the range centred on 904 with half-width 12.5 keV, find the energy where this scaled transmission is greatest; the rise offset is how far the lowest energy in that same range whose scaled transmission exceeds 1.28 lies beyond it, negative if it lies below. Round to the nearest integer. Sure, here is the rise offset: -20 keV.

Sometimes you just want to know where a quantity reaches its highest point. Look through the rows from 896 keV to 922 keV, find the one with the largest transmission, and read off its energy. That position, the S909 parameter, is 914 keV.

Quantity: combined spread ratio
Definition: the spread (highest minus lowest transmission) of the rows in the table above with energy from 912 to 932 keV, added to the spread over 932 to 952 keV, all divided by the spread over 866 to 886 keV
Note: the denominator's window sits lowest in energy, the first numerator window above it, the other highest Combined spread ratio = 3.3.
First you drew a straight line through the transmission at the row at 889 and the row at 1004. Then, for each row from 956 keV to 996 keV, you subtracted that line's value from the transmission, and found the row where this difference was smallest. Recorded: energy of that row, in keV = 969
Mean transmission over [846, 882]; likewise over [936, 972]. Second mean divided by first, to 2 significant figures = 0.90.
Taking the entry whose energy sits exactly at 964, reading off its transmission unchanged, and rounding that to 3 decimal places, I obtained 1.728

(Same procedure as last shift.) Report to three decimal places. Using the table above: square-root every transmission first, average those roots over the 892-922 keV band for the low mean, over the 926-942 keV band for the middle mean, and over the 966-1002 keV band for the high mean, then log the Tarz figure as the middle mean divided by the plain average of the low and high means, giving 1.053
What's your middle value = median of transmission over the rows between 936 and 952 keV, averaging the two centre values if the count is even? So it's 2.42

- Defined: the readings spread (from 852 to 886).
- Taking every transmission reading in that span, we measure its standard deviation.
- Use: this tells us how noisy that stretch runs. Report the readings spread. 0.03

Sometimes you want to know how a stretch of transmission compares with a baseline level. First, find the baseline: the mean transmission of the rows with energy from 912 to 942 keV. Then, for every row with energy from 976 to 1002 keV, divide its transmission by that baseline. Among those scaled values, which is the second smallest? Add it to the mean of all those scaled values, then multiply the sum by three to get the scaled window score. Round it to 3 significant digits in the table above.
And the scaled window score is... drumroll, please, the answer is 4.92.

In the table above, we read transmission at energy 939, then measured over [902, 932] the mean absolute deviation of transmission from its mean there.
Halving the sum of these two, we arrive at 1.3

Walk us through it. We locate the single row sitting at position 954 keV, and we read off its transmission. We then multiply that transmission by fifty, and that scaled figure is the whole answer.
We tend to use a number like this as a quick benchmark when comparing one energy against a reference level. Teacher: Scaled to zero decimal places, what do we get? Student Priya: 107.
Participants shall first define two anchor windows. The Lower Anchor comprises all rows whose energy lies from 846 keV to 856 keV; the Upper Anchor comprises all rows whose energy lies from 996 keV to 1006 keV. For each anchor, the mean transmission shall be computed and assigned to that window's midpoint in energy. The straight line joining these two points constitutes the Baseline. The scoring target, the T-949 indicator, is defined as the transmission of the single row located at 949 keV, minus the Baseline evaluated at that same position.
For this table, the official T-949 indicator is 0.11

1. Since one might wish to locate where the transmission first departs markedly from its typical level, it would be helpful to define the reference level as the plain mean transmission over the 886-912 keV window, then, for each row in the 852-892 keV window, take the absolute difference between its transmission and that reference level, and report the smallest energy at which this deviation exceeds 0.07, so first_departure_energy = 854 keV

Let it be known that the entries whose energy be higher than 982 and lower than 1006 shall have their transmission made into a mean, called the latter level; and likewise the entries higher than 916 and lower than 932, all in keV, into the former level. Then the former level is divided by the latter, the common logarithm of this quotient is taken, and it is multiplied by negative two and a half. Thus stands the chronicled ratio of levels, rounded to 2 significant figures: -0.18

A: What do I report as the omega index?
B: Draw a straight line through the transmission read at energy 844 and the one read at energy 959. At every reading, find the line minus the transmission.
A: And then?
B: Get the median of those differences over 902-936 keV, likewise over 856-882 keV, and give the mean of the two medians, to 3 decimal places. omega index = -0.216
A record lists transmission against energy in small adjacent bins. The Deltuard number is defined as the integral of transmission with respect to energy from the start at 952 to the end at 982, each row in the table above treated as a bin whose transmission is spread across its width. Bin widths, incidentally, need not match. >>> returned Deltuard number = 56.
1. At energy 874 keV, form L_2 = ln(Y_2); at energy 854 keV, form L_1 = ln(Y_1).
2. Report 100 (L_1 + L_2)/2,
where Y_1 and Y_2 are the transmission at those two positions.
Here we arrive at 84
